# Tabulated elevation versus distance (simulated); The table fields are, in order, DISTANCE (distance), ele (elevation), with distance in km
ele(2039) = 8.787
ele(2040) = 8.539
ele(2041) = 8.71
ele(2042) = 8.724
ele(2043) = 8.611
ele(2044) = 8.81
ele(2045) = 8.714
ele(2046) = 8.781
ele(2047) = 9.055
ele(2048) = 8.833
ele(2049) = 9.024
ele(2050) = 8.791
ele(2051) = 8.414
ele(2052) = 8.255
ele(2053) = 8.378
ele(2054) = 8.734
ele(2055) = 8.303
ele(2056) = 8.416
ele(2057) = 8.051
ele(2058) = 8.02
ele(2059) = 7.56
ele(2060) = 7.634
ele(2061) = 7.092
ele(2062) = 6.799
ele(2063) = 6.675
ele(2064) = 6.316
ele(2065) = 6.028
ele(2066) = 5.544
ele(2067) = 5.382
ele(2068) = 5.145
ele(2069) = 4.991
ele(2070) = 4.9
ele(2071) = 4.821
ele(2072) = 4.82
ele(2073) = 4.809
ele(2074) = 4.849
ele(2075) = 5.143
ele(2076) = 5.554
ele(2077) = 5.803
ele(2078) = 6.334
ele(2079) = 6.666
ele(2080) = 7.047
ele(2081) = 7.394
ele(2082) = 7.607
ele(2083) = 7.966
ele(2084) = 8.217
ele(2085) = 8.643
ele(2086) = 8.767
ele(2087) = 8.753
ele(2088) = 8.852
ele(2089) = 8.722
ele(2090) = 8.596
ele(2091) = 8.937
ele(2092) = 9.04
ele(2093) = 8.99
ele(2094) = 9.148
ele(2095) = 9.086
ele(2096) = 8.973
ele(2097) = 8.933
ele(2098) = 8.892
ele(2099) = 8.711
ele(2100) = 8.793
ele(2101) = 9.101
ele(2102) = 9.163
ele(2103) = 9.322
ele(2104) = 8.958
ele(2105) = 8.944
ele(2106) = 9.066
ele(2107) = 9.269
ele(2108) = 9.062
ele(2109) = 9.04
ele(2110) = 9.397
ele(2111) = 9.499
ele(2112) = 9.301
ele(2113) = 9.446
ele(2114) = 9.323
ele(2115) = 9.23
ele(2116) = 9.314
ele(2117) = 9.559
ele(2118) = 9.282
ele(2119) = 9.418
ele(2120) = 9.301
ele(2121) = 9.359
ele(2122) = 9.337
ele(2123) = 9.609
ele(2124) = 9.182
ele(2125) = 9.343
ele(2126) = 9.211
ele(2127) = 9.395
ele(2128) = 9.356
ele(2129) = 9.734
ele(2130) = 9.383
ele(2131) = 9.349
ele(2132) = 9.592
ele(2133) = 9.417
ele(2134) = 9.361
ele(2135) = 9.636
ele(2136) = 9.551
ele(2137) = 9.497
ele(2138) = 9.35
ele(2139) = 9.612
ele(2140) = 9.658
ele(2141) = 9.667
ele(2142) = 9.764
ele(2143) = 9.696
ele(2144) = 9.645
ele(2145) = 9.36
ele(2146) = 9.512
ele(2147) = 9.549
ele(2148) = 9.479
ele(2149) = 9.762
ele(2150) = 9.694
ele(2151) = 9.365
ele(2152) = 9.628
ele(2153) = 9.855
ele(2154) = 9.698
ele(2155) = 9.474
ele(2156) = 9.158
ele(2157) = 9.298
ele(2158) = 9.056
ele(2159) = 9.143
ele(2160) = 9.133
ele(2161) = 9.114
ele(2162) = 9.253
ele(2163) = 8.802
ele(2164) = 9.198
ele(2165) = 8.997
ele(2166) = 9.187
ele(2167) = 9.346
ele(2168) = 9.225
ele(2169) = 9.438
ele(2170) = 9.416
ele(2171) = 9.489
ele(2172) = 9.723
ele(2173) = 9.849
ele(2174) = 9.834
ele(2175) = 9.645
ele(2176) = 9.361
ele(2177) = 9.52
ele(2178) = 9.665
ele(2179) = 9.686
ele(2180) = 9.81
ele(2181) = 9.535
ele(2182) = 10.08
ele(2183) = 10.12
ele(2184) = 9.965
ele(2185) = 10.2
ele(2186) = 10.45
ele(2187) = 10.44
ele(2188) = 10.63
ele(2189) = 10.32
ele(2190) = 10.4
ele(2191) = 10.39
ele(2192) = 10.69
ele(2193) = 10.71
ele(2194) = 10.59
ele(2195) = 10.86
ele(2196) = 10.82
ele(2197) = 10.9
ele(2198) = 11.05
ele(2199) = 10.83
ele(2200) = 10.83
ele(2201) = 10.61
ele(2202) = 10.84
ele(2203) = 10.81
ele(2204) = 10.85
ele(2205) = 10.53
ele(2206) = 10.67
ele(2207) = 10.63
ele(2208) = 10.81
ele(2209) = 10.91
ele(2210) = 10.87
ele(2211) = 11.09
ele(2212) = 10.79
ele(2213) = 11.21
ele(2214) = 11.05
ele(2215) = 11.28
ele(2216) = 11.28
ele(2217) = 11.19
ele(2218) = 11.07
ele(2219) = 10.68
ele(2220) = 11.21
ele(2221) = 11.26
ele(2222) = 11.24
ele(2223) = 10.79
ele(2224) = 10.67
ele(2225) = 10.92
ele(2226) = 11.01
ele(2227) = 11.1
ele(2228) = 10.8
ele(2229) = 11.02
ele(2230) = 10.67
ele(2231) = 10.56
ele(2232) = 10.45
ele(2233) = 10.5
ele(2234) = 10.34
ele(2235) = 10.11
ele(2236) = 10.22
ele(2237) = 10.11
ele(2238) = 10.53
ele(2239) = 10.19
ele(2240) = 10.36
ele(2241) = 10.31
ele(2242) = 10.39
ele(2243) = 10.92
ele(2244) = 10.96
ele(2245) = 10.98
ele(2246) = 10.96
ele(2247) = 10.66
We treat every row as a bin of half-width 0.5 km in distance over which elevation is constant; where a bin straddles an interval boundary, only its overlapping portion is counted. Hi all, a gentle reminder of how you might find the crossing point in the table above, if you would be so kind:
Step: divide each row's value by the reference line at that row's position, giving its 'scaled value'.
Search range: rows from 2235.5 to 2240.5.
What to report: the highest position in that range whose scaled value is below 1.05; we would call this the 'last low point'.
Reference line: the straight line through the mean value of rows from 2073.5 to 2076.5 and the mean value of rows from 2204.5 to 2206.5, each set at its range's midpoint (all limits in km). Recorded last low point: 2240 km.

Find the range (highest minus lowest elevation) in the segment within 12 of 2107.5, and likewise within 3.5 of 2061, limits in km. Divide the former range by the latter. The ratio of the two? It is 0.50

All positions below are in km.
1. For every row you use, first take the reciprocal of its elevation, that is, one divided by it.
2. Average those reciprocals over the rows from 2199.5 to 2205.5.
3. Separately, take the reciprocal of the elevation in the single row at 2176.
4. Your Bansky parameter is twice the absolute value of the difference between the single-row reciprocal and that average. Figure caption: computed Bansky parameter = 0.027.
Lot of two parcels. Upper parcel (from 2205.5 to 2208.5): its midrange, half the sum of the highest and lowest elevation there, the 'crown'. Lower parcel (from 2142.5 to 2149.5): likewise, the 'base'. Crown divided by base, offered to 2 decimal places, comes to 1.12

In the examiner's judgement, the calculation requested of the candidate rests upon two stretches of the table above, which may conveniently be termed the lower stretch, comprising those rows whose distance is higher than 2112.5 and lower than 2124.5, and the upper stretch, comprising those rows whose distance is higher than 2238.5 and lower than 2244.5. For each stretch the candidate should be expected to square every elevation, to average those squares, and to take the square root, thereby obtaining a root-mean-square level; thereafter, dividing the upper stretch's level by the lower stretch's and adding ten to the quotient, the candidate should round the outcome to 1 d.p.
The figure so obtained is 11.1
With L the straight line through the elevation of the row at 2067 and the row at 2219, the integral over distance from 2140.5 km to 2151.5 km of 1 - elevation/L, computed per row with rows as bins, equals -2.0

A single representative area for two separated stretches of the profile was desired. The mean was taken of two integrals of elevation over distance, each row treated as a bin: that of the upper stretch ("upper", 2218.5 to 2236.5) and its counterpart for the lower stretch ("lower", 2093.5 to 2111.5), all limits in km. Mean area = 178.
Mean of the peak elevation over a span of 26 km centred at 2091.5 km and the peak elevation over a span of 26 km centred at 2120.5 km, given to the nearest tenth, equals 9.5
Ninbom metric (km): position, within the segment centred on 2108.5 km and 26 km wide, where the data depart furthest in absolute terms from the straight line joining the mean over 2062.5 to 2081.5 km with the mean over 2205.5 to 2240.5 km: 2103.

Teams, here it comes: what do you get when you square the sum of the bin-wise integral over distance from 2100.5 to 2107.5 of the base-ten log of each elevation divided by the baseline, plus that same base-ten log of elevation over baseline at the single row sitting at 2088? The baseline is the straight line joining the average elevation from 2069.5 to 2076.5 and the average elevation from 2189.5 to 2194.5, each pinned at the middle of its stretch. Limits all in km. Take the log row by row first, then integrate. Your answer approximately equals 1.56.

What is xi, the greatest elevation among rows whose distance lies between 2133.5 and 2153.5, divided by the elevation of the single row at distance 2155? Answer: 1.04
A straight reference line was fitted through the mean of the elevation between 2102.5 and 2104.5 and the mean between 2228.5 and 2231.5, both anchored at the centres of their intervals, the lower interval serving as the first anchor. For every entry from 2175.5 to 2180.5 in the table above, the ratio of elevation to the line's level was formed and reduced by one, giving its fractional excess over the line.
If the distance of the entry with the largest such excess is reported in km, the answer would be 2180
